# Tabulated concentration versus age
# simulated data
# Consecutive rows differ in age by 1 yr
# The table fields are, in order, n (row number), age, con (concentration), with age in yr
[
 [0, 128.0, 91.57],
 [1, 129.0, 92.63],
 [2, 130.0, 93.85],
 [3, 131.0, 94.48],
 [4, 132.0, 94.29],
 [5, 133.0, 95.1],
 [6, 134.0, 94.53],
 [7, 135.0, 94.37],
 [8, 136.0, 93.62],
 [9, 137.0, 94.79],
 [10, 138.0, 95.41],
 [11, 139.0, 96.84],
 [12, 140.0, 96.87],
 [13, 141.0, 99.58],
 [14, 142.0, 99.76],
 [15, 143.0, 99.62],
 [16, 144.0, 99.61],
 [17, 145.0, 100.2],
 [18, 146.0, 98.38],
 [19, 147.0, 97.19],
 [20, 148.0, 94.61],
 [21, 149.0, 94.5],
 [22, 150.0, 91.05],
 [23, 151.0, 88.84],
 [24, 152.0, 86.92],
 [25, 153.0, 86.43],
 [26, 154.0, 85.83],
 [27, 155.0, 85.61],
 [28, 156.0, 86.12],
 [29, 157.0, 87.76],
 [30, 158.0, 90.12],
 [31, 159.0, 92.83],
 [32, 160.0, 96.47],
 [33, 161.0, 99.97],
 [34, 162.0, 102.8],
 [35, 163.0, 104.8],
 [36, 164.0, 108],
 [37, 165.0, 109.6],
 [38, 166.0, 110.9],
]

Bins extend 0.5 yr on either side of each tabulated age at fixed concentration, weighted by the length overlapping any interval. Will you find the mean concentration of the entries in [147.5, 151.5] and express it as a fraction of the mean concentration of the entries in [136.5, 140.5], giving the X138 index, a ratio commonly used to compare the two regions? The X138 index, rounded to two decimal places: 0.96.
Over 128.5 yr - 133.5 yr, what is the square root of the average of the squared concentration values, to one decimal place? 94.1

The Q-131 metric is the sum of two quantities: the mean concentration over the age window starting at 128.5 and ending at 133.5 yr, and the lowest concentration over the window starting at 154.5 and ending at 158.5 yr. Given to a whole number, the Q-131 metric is 180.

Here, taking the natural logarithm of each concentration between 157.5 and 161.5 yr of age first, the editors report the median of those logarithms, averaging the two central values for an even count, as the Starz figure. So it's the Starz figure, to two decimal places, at 4.55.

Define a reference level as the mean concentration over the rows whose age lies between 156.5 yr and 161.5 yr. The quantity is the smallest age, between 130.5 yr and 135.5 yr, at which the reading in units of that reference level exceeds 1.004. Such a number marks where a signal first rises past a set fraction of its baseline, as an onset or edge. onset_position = 131.0 yr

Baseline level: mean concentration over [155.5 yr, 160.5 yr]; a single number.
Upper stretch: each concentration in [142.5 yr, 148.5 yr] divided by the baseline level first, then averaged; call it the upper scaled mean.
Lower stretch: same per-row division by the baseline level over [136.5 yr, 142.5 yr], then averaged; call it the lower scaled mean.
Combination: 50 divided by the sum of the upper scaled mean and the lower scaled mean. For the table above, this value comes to 23.2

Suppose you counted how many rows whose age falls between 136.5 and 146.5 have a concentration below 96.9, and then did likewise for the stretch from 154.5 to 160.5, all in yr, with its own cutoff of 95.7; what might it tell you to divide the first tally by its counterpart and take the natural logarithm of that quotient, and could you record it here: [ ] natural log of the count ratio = -0.22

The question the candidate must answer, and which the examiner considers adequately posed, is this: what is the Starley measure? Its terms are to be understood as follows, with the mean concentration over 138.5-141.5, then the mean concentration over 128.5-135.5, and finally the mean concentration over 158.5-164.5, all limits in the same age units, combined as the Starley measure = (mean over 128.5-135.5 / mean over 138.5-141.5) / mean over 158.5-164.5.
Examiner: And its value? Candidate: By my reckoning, 0.0096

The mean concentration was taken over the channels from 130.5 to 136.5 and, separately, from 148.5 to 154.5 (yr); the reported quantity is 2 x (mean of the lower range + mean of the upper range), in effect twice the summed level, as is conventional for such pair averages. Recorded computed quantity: 367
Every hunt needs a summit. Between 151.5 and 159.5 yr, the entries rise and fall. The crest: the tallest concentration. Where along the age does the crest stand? 159.0 yr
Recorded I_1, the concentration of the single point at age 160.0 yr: 96.47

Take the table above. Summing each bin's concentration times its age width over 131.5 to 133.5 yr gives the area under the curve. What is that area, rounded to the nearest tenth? 189.4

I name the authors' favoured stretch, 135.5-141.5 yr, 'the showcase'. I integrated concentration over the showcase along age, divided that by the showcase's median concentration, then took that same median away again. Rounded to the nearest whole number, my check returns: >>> -90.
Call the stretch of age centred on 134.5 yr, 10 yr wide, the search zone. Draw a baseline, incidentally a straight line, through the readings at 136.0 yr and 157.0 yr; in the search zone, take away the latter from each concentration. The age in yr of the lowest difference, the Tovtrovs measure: 130.0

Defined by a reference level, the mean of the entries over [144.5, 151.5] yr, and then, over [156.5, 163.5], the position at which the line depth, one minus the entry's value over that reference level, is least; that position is 163.0 yr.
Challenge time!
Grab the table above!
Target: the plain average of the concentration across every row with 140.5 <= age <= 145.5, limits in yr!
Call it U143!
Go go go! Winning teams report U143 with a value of 100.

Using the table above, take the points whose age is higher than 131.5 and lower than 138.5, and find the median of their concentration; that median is 95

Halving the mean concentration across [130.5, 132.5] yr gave 47.2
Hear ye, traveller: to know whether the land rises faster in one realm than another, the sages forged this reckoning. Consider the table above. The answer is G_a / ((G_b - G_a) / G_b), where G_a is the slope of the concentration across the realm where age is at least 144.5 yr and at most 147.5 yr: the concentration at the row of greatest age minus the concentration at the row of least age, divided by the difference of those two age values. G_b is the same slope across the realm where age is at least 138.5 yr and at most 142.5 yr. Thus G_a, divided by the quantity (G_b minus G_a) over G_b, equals -0.6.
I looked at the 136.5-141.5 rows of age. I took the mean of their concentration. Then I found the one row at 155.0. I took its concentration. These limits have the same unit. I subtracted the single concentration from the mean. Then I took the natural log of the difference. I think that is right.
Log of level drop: 2.4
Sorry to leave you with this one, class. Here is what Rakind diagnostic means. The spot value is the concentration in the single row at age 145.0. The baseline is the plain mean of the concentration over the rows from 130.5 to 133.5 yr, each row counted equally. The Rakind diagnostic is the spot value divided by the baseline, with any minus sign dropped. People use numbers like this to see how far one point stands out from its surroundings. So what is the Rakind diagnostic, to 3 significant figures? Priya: 1.06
